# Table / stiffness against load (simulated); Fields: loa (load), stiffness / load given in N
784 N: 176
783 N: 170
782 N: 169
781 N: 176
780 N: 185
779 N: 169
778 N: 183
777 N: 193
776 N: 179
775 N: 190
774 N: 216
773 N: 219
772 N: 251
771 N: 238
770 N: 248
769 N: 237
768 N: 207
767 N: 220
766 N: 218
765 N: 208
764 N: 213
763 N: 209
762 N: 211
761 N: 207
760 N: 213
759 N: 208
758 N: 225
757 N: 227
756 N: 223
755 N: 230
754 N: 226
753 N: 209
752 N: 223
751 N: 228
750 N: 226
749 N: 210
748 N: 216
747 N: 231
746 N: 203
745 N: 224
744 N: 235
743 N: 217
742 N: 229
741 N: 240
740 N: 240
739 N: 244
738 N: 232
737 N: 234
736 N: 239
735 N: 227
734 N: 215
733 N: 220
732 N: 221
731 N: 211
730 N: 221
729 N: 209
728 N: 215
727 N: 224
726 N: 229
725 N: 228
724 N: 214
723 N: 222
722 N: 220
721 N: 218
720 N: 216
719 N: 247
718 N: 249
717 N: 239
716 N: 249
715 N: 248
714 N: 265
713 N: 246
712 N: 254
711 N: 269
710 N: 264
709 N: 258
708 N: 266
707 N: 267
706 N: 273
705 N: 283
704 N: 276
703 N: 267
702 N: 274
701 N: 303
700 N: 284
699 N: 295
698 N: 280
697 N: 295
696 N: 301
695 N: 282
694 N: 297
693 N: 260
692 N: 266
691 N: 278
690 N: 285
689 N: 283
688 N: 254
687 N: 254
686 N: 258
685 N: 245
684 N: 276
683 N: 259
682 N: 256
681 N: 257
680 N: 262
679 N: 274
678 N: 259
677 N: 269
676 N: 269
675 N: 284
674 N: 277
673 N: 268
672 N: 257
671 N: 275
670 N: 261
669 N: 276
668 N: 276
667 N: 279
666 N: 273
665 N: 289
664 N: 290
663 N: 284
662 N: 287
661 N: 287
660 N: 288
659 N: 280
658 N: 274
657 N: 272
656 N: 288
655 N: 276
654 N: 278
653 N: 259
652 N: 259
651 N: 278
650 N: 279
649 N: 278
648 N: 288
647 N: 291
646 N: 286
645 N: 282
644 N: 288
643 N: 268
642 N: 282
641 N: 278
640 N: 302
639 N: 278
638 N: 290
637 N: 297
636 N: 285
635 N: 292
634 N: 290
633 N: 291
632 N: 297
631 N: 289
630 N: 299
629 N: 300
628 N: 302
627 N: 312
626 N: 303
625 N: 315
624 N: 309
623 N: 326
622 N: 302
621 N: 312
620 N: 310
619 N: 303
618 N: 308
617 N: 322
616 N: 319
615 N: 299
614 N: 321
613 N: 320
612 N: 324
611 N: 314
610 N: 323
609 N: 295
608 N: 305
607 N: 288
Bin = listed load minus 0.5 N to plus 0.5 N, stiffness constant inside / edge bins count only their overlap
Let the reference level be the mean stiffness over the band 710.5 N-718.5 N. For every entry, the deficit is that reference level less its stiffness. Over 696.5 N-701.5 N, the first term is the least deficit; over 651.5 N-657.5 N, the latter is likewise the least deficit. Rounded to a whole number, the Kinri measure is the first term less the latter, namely -15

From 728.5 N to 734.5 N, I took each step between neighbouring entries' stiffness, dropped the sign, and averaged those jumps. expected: 7.6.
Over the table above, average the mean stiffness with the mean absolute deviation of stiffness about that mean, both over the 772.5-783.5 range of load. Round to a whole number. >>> 100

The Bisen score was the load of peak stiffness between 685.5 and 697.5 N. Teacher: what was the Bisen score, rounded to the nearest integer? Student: 696 N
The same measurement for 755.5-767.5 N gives 757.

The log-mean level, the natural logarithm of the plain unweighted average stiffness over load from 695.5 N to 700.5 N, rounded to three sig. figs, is 5.67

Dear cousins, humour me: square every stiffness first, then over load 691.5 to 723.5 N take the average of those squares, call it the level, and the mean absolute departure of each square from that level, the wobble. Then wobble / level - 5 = -4.86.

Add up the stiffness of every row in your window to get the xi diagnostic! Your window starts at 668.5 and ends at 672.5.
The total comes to 1069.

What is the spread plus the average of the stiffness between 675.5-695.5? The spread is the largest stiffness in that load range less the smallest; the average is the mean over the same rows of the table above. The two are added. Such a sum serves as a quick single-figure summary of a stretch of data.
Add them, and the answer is 319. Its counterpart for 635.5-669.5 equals 324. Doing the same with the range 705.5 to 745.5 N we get 300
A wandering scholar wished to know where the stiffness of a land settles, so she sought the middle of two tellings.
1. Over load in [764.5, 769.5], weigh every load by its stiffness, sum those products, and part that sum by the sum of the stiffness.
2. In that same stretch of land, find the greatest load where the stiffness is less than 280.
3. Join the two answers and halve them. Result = 768.0 N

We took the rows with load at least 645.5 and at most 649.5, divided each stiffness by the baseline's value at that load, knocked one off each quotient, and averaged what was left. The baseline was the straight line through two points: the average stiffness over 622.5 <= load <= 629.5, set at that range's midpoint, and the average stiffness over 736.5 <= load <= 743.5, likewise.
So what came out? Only -0.032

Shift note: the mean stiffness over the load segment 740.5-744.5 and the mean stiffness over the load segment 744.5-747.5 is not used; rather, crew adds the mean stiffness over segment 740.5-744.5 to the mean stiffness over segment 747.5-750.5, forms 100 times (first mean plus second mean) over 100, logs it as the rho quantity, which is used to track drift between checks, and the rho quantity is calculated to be 448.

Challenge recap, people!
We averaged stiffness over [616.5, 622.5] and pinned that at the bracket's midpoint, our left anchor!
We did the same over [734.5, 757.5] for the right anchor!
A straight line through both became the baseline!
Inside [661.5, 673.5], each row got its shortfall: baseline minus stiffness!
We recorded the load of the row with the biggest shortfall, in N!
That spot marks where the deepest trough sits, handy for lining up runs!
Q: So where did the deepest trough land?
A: 672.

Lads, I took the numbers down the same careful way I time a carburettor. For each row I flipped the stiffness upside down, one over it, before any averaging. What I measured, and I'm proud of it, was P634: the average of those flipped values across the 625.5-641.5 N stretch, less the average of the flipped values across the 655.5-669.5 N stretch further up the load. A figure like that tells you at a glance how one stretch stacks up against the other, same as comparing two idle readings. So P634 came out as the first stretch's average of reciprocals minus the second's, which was -0.0001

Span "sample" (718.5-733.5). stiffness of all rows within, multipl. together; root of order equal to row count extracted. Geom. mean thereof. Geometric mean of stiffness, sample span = 221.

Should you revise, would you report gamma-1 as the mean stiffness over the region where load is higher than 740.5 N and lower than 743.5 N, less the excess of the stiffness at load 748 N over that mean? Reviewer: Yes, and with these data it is 241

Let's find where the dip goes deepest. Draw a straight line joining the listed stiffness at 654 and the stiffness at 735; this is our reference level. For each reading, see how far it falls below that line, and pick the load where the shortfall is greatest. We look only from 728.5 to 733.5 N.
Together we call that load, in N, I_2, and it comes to 729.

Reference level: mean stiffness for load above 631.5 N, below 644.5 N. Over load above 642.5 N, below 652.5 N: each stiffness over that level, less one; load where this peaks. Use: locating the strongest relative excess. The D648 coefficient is 647 N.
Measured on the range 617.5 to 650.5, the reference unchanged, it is 623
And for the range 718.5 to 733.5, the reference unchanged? 719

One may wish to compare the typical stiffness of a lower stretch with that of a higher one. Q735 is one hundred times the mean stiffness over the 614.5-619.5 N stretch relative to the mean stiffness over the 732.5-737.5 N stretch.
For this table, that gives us 137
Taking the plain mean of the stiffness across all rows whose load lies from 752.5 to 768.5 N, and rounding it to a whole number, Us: 216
